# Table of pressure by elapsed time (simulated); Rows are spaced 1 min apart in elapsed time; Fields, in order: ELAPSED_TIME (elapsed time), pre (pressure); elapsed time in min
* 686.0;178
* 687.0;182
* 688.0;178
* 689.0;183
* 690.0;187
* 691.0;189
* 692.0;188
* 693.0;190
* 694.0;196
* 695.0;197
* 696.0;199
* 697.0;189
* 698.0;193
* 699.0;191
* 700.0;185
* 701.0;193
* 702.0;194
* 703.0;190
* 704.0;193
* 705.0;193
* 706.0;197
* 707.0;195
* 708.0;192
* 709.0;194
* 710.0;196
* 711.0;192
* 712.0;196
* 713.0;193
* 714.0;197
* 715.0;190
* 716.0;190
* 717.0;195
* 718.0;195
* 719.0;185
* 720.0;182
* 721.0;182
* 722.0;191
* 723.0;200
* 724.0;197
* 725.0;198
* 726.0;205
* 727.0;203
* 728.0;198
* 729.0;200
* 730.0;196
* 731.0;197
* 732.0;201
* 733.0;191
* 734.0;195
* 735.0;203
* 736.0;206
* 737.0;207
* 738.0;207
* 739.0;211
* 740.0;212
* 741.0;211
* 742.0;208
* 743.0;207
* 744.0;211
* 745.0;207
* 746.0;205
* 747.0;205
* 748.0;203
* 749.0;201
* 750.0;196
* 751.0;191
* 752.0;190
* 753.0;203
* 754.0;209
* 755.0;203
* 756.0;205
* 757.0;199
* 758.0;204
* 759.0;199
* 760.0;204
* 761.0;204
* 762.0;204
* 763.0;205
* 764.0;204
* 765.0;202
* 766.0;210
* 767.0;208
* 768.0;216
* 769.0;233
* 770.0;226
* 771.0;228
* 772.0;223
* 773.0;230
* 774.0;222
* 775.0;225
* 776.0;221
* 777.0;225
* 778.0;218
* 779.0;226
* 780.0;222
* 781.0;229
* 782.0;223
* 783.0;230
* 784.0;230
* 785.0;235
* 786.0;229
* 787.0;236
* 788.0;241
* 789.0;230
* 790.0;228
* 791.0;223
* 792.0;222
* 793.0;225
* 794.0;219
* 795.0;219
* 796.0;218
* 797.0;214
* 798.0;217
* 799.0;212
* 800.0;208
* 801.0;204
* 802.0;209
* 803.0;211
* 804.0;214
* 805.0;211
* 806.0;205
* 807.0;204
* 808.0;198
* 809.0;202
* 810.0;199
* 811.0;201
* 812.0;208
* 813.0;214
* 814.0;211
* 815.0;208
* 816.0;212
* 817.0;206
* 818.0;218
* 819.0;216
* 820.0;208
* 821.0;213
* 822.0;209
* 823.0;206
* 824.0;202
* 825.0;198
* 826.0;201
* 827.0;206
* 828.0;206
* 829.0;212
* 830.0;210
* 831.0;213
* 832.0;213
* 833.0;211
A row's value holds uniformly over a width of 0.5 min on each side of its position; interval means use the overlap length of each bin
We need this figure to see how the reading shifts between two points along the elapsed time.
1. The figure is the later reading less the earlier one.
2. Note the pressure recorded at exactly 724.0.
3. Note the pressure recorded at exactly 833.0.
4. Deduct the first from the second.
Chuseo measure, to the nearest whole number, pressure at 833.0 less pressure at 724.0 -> 14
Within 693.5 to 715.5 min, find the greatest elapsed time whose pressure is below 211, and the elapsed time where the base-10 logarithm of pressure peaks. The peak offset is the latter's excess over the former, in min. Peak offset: -19 min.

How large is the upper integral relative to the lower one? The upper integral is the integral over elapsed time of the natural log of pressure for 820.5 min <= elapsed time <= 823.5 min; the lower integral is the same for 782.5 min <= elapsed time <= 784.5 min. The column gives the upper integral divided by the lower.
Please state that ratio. 1.5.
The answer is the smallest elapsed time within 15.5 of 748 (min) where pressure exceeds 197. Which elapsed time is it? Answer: 735.0 min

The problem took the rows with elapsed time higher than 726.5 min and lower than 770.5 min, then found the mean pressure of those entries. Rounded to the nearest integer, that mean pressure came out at 205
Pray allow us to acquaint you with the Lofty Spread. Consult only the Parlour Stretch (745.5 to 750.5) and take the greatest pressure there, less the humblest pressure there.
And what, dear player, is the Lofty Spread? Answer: 9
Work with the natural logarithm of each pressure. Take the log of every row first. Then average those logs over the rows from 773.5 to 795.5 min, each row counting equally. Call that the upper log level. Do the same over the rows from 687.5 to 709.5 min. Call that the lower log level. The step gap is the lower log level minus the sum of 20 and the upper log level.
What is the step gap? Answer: -20.17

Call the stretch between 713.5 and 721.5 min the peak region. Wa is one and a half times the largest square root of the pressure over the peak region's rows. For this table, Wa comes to 21.1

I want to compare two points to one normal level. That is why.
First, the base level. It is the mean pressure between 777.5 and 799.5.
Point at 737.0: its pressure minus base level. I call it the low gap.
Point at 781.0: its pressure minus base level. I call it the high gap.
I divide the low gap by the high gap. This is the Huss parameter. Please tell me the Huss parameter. -4.3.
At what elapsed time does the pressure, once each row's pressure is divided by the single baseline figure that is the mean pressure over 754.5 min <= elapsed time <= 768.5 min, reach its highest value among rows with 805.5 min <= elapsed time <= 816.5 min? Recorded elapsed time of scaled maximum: 813.0 min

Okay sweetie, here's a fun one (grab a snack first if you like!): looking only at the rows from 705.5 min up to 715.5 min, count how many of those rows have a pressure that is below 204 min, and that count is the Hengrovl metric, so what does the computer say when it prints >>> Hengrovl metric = 10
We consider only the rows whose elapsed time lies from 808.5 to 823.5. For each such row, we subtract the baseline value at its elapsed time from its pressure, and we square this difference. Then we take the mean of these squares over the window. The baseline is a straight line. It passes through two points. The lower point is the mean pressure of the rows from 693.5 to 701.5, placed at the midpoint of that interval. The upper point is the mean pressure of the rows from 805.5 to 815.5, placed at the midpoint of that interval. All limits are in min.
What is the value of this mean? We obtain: 36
